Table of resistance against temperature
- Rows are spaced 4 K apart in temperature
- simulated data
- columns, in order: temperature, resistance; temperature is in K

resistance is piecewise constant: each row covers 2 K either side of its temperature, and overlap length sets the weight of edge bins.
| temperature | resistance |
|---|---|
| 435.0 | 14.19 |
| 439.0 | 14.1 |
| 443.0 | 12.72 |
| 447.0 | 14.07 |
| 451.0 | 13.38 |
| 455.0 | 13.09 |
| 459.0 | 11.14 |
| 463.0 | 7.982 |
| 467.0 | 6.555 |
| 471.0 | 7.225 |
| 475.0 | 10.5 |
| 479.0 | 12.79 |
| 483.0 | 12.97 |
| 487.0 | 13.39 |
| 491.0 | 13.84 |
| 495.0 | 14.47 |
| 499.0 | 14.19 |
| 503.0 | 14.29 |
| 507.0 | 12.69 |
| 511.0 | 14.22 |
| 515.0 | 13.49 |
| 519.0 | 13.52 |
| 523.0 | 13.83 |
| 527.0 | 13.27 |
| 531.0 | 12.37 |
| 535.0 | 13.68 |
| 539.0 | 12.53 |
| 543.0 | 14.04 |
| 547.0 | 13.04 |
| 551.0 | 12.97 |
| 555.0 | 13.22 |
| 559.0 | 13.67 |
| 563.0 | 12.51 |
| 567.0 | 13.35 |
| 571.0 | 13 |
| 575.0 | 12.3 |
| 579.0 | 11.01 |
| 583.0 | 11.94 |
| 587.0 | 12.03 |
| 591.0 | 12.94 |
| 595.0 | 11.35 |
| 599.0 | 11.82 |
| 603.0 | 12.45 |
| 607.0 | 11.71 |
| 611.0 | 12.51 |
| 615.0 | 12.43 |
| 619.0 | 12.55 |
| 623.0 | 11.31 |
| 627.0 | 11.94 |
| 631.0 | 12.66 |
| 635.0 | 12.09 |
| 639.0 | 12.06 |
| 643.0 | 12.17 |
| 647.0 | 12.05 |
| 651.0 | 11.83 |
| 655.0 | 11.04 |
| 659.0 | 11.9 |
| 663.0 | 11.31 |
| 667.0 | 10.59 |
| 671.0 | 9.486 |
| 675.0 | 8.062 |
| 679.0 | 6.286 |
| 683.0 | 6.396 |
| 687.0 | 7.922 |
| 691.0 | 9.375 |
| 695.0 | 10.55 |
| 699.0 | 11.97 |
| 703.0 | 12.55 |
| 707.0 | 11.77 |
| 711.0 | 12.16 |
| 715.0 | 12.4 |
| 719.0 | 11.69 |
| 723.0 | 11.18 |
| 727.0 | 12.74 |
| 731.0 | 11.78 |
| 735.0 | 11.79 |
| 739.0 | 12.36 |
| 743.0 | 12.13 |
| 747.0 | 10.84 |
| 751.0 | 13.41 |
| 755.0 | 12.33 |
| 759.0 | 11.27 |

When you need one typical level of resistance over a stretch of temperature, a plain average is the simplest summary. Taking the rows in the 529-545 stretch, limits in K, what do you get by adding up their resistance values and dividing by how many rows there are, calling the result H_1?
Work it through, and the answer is 13.2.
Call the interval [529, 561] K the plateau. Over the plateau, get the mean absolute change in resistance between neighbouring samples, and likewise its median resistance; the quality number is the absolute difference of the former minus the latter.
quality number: 12.3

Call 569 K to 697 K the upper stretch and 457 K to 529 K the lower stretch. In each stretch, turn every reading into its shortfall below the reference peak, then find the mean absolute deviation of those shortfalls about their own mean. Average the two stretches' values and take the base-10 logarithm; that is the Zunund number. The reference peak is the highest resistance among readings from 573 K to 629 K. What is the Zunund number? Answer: 0.22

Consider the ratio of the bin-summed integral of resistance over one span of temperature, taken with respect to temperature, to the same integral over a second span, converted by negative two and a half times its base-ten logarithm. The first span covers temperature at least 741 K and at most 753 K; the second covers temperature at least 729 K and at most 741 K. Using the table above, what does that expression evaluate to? -0.01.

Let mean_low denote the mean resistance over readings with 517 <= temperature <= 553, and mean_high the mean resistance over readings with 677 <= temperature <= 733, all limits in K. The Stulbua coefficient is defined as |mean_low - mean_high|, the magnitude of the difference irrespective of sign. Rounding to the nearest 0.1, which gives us 2.6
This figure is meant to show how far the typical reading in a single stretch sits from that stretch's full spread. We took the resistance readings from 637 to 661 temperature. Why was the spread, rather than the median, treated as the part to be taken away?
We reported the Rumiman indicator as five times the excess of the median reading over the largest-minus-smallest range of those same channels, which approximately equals 54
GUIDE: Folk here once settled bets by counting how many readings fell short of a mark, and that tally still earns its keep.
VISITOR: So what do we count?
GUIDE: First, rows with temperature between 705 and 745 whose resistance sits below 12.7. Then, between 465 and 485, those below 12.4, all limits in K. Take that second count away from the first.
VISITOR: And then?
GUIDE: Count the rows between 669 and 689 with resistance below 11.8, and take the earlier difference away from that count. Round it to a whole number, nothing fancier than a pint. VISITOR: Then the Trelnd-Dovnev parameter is -1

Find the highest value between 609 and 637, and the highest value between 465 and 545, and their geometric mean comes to 13.5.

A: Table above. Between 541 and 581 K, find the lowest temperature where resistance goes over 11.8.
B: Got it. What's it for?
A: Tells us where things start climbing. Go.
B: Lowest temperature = 543.0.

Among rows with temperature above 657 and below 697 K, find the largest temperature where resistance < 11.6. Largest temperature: 695.0 K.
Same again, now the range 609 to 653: 623.0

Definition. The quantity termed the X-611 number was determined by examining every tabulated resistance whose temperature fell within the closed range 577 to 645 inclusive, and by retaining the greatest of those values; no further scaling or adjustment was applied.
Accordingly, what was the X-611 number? 12.94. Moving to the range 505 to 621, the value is 14.22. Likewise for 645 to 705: 12.55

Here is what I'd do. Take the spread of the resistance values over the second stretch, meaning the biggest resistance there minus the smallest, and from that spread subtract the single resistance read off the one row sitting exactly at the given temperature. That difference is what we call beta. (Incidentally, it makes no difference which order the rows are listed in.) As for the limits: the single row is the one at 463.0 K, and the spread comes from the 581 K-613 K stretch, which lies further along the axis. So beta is -6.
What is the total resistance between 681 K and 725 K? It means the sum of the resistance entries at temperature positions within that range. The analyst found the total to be 118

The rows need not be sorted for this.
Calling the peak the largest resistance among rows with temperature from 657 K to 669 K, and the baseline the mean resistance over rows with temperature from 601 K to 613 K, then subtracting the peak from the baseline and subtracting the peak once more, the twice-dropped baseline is -11.6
